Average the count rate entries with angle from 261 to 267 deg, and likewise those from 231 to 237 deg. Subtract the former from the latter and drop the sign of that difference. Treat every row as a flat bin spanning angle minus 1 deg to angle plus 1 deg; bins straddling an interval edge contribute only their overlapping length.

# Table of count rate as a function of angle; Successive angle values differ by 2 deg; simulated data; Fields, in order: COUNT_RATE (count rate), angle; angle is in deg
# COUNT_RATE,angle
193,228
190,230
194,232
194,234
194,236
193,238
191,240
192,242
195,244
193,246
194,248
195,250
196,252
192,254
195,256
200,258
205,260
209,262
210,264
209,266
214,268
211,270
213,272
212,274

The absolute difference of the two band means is 15.3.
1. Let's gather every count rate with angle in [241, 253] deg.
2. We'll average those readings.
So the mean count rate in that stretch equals 194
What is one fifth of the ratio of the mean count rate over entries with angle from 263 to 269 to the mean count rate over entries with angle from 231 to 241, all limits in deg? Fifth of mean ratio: 0.218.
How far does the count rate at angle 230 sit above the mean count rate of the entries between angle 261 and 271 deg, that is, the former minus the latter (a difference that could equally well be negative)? -21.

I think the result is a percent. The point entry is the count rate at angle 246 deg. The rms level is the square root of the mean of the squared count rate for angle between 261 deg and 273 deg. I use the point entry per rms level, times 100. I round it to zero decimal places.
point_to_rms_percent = 91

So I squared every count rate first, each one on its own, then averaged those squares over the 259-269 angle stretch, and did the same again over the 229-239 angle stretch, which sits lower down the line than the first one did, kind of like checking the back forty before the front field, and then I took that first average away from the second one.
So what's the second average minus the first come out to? -6605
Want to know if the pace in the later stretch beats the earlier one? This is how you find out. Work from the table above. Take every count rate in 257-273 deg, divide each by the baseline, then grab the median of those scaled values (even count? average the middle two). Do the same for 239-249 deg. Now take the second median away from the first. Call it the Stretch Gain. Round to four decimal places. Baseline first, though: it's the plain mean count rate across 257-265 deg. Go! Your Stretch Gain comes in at 0.0801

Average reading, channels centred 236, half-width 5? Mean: 193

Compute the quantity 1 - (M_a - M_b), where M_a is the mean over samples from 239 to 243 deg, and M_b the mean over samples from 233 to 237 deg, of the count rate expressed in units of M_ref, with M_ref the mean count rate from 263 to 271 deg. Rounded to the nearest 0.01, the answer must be 1.01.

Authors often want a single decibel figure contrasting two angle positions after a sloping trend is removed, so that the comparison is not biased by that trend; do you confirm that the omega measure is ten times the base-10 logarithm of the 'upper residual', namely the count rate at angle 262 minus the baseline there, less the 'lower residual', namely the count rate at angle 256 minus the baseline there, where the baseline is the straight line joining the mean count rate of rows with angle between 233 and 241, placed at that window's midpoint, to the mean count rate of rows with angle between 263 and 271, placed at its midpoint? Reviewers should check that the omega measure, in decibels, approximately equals 10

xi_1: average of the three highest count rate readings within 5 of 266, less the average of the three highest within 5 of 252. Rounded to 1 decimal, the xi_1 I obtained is 16.3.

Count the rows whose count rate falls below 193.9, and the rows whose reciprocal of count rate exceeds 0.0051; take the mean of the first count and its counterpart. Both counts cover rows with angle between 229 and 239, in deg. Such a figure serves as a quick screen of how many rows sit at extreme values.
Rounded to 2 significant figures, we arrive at 3.5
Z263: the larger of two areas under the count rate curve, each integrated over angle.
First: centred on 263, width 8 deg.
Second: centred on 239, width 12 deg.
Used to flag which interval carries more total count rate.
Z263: 2318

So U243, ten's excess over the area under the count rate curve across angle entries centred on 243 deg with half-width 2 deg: -764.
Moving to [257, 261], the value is -800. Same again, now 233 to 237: -766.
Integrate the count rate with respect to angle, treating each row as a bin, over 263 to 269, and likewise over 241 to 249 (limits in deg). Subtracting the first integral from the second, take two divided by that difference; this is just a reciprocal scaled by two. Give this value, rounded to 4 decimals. 0.0071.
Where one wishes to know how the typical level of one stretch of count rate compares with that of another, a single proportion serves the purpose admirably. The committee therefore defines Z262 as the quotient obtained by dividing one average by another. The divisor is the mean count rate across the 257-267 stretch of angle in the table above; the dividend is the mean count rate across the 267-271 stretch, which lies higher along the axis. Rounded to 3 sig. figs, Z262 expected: 1.03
